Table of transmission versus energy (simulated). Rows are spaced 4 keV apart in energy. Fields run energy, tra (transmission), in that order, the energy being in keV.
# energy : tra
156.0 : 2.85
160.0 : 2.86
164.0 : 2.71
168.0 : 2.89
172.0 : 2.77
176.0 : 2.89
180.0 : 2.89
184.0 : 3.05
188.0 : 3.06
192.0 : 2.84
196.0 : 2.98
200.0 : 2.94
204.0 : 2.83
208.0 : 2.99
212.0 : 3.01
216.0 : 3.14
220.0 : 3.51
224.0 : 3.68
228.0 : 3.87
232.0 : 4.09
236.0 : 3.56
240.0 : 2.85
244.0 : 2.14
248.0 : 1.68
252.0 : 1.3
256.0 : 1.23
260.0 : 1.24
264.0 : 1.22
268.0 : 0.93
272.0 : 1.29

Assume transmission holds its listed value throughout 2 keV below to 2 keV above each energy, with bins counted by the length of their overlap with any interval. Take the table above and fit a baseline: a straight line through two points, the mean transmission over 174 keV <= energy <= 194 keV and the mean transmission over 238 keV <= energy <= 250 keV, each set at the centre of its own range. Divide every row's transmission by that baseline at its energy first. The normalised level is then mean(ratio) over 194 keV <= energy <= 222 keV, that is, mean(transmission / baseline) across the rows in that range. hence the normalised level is 1.15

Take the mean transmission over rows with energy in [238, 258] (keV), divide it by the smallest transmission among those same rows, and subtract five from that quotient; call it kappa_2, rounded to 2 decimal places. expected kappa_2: -3.50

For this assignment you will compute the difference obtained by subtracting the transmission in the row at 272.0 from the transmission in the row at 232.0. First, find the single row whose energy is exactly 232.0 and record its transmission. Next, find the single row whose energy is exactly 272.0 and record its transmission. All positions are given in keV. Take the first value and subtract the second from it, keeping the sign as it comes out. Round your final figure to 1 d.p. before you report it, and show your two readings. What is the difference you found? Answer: 2.8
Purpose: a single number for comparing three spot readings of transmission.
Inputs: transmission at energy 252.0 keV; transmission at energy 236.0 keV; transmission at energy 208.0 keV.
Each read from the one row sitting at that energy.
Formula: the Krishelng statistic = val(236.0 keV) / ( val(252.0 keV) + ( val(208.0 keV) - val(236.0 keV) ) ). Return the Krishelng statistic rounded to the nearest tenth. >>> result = 4.9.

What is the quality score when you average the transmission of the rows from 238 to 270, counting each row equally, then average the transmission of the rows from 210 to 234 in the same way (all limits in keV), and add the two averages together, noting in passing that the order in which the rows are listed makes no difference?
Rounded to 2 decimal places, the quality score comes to 5.12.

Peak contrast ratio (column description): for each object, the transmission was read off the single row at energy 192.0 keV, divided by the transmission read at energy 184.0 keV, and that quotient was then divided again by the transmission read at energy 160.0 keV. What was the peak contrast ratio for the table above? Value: 0.33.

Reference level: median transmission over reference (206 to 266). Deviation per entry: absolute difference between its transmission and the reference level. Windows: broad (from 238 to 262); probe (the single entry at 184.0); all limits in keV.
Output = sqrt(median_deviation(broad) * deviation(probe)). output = 0.30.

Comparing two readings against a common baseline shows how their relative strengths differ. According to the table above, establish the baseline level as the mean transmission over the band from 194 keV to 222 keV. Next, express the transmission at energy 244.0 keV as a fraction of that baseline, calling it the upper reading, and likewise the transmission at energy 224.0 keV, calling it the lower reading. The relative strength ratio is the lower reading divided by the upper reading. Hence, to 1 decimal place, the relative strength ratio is 1.7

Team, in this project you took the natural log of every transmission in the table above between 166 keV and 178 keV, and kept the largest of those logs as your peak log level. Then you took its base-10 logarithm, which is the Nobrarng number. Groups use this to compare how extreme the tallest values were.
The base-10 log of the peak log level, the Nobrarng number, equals 0.026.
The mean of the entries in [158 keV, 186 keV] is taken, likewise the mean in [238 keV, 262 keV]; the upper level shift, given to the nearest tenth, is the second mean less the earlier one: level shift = -1.1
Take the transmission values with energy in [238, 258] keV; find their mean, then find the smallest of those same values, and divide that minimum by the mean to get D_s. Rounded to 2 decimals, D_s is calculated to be 0.67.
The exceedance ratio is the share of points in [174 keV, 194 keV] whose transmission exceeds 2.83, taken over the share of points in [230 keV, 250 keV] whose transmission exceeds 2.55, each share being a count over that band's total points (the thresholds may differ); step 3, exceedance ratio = 1.7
